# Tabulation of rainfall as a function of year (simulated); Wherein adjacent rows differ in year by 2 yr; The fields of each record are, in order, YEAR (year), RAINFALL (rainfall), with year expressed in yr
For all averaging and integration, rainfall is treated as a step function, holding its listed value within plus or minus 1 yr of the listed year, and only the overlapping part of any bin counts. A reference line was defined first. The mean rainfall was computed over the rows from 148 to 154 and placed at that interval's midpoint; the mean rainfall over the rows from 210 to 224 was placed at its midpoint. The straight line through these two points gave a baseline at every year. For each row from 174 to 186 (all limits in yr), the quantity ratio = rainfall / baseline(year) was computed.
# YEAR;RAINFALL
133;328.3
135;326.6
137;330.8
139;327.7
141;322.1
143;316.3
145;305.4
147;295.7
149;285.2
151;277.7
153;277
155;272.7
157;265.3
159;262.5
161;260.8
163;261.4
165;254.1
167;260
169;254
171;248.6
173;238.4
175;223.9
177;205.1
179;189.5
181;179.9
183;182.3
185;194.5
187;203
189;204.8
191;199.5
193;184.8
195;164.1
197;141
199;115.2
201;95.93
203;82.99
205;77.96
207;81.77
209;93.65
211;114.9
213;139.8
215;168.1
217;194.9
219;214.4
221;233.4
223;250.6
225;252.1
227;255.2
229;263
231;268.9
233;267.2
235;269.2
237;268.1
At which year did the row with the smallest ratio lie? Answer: 181 yr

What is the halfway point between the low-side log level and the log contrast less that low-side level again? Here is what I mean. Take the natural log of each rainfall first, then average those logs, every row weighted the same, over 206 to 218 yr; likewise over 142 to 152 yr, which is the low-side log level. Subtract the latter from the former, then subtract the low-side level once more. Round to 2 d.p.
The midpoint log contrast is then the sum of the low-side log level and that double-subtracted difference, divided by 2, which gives -0.43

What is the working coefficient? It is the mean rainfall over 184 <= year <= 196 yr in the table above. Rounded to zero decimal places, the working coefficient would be 192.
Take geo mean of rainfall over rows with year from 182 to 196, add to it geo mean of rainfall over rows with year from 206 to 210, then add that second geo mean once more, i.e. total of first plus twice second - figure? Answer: 365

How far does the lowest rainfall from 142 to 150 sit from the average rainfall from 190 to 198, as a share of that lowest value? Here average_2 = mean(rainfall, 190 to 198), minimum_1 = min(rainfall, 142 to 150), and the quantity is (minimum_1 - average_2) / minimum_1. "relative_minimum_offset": 0.40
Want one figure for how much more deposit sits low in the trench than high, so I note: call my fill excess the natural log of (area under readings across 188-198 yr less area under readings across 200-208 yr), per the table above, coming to 7.0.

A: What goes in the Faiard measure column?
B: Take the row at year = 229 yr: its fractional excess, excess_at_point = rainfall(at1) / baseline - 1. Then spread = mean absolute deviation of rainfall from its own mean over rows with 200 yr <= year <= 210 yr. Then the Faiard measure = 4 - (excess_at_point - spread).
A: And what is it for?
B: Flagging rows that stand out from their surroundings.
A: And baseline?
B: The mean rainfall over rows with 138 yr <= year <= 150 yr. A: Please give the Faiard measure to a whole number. 11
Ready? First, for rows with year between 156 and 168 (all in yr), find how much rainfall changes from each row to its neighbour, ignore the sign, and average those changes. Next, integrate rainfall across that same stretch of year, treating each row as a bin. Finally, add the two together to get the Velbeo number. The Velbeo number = 3132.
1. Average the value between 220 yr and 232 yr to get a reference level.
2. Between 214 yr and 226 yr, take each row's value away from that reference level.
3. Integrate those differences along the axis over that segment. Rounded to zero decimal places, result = 419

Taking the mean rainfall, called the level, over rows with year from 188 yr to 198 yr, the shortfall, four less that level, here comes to -175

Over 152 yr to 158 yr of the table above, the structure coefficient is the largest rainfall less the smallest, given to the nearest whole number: 12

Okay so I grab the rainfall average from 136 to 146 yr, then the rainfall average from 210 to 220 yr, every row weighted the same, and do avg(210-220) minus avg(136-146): -154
